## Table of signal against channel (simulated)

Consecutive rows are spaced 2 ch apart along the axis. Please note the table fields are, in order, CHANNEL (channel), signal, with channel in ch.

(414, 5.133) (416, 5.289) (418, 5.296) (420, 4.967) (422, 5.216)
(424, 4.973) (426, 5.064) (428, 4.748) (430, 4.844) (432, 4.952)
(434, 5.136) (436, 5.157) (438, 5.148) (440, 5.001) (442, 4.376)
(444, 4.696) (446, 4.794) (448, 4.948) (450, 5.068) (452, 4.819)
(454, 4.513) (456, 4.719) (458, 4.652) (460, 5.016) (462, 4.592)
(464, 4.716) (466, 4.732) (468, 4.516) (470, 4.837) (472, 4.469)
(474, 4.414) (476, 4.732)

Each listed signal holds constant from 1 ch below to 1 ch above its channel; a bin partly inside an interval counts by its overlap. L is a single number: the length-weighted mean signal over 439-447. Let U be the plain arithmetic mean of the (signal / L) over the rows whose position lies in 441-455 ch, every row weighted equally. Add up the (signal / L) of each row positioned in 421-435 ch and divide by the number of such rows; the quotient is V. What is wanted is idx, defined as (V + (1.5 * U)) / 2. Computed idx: 1.28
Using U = 1.01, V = 1.06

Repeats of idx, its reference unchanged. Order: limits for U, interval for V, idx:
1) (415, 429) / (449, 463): 1.31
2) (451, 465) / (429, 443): 1.27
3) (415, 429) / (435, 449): 1.32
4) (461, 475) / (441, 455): 1.24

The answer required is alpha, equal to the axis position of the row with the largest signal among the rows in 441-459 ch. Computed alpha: 450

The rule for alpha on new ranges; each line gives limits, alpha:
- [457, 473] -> 460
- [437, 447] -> 438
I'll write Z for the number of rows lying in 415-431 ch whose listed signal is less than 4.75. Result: 1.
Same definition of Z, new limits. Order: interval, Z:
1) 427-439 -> 1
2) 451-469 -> 7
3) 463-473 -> 4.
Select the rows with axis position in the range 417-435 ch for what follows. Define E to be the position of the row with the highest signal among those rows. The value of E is 418 ch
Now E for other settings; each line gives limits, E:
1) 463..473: 470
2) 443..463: 450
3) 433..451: 436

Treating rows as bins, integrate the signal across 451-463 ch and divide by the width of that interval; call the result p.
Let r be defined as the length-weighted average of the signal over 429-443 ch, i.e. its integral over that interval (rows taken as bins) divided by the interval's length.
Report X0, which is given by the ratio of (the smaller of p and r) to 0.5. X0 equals 9.44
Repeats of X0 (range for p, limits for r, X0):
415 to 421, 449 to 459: 9.51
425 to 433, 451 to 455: 9.33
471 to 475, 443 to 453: 8.88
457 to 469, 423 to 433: 9.41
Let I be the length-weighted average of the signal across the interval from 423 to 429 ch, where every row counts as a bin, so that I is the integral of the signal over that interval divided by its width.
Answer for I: 4.9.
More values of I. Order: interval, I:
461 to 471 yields 4.7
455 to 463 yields 4.7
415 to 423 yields 5.2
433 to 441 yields 5.1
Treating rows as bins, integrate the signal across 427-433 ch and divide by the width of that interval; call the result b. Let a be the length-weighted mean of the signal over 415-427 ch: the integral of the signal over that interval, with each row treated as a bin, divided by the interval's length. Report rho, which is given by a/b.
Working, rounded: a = 5.13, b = 4.85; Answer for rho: 1.059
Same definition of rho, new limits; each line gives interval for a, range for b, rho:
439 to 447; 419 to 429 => 0.945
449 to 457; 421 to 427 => 0.940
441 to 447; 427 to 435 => 0.939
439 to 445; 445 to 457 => 0.975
